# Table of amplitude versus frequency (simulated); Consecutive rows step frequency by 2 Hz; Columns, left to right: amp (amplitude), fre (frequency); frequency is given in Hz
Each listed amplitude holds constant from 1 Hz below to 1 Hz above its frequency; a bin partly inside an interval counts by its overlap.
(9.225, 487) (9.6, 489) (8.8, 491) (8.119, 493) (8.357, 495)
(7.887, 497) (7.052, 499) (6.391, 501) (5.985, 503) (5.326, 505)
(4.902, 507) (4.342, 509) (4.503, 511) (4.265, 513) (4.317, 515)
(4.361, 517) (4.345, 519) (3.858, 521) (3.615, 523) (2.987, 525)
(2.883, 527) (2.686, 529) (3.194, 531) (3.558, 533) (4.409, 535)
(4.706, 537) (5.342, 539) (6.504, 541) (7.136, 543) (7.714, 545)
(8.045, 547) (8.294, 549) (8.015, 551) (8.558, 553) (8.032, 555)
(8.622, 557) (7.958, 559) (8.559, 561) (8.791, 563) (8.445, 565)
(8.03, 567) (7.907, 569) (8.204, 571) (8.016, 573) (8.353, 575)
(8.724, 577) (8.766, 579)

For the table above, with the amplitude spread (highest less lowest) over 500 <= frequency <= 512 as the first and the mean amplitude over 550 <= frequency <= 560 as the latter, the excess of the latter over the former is 6.2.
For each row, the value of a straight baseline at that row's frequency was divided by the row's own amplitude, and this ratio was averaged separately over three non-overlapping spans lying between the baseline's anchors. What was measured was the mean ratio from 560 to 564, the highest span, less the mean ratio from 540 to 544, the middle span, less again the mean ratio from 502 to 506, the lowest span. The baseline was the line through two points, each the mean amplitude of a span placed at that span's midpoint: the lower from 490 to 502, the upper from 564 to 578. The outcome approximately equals -1.6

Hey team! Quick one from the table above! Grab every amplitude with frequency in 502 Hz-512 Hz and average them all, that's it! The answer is 5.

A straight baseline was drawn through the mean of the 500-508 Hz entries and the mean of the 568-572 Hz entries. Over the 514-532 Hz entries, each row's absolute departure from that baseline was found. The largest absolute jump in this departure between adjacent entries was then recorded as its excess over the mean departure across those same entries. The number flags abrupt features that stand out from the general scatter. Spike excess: -2.06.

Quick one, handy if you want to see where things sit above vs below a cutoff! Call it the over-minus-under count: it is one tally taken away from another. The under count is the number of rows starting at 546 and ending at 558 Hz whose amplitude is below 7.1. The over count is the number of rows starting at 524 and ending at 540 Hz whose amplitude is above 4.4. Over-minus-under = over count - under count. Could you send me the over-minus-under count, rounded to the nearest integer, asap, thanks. 3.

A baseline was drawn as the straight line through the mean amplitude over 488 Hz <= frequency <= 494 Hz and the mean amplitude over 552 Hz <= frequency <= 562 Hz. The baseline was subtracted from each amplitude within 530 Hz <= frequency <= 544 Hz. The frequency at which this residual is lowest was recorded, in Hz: 531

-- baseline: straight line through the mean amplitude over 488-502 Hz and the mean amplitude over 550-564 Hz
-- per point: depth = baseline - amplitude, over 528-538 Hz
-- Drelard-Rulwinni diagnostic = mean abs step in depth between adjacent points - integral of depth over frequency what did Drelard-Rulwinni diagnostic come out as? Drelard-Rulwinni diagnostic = -45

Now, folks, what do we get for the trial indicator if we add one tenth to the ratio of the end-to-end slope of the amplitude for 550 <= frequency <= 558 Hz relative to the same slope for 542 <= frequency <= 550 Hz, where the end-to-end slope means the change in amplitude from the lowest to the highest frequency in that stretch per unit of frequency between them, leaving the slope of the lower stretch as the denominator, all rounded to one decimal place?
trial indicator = 0.6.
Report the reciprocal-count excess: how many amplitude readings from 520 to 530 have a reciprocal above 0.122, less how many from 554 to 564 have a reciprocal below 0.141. 0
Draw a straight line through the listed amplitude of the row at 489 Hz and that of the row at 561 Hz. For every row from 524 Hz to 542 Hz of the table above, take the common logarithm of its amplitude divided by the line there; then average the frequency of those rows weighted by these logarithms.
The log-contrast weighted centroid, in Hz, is 531.3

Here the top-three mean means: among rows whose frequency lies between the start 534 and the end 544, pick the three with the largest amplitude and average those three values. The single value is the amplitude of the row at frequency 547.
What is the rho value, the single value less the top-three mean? 1.7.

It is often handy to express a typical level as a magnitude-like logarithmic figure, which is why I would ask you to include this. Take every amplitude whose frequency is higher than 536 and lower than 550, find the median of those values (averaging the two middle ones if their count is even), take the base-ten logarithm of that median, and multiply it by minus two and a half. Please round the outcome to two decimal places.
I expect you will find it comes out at -2.13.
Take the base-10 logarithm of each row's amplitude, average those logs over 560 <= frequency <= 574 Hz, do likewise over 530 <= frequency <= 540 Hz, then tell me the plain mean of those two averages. 0.77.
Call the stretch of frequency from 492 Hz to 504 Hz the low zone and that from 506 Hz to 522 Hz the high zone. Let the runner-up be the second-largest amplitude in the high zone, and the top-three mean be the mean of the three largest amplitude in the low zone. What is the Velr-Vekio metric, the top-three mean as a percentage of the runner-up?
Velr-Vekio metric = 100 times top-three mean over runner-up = 180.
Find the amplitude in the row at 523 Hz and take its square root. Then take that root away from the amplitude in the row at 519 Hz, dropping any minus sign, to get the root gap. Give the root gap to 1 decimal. 2.4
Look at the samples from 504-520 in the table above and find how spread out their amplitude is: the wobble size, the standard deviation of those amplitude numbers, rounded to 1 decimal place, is 0.4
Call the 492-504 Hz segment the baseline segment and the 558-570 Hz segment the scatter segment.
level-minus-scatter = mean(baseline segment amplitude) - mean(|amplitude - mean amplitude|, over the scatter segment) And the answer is 7.0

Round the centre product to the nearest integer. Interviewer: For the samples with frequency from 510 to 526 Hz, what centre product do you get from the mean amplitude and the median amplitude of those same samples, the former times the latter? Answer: 17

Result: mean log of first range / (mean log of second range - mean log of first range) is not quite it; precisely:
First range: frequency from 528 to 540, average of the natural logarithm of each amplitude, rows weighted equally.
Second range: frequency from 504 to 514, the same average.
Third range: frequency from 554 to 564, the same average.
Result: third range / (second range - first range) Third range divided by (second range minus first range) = 12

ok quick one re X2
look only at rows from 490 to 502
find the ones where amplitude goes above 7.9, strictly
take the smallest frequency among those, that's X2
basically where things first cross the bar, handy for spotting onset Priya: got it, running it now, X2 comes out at 491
